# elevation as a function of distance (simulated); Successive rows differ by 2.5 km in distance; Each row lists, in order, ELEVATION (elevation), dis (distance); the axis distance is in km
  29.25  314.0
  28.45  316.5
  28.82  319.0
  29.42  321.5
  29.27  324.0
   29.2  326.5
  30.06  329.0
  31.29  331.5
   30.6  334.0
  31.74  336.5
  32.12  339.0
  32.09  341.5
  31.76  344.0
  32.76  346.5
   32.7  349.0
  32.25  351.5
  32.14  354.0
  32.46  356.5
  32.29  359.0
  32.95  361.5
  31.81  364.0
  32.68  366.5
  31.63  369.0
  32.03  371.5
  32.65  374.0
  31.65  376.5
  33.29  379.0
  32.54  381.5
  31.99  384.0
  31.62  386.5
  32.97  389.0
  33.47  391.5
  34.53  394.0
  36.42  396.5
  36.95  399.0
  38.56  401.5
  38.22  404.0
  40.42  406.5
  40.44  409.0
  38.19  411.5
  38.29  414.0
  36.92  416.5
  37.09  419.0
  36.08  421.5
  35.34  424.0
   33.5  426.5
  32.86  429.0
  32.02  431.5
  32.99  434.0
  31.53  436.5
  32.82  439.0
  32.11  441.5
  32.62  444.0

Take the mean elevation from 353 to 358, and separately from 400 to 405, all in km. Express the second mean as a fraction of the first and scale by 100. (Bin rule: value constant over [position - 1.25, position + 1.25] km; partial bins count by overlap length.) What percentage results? 119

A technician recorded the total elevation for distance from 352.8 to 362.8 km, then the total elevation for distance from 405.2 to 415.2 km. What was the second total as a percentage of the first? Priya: 121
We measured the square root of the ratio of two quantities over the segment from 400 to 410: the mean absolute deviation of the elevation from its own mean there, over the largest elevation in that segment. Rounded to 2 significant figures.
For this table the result 0.16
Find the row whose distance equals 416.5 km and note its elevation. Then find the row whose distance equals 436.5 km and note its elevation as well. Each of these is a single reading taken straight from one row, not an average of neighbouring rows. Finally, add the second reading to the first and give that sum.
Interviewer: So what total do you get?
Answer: 68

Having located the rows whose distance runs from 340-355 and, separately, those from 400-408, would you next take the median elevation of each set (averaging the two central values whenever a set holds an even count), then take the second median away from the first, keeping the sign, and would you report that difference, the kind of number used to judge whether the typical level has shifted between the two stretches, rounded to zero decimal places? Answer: -6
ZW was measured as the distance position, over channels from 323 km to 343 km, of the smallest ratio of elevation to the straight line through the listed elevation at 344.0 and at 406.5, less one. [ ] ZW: 326.5 km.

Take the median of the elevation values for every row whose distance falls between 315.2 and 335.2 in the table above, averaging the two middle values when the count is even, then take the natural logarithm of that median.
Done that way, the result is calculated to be 3.38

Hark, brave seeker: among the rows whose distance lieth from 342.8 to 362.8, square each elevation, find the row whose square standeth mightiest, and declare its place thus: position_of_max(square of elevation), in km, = 361.5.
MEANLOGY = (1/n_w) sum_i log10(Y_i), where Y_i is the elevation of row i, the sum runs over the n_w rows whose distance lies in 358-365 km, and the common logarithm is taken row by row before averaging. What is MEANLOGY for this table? 1.51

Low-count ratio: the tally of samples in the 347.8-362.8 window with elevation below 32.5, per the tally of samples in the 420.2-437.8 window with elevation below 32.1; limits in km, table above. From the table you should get 2.0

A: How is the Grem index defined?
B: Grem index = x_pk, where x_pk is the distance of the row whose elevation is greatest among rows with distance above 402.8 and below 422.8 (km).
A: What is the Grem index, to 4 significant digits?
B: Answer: 409.0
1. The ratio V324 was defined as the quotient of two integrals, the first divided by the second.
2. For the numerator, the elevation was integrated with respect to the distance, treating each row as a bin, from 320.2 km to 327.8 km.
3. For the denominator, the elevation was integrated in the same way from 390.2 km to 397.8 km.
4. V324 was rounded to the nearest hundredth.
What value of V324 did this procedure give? 0.84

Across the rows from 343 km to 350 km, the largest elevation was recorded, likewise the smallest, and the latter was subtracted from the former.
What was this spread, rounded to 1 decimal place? 1.0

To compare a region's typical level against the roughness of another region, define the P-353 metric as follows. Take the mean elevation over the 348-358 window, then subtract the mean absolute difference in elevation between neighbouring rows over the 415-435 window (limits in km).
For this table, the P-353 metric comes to 31.5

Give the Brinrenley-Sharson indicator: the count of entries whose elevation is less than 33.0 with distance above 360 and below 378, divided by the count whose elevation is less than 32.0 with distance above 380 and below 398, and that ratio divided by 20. 0.175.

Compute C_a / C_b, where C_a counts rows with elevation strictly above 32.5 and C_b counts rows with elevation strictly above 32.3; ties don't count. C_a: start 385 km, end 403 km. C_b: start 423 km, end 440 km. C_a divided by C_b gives 1.20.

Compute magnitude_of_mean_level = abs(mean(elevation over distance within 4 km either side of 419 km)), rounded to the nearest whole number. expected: 37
